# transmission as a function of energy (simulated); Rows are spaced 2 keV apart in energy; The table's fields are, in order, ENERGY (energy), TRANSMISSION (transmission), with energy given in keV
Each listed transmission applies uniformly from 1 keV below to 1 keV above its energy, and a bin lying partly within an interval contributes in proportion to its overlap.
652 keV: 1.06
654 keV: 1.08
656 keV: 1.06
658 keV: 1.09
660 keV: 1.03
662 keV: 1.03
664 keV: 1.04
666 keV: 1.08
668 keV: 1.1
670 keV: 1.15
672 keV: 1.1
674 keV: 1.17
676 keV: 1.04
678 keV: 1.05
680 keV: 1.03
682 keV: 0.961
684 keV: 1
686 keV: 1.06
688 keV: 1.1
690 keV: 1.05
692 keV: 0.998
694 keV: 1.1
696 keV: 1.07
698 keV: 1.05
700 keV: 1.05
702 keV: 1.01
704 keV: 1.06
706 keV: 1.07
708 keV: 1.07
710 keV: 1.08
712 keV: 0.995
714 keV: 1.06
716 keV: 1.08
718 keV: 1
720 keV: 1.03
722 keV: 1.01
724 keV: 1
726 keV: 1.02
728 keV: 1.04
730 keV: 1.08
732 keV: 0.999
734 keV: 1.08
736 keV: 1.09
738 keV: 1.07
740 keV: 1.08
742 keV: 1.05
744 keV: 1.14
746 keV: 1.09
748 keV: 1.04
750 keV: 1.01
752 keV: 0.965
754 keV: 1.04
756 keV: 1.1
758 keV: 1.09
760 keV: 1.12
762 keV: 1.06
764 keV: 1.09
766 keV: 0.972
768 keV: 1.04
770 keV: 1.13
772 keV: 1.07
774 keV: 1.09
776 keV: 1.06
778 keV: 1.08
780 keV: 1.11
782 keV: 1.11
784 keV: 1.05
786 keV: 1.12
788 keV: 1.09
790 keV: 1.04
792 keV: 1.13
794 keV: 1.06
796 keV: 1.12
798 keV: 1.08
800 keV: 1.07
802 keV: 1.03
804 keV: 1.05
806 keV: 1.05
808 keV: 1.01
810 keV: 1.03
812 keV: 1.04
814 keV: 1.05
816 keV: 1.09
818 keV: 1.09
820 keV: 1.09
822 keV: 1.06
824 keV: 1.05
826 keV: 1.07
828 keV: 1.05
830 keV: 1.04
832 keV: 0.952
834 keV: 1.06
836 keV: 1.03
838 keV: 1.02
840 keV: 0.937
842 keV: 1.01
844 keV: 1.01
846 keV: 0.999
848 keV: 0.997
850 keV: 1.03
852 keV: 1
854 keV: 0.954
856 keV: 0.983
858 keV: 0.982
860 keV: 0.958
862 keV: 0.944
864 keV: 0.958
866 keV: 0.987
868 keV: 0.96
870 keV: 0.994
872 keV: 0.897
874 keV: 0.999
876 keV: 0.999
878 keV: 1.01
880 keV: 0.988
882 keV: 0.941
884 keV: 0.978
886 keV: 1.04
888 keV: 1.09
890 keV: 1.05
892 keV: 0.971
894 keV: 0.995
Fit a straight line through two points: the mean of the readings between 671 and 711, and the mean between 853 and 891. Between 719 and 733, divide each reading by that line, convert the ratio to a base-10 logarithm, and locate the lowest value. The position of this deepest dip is 724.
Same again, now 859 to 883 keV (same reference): 872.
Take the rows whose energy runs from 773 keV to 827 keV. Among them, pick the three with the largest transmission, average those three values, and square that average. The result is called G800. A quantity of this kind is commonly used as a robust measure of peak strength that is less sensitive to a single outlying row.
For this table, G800 1.26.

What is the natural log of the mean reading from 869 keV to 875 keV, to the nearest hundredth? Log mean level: -0.04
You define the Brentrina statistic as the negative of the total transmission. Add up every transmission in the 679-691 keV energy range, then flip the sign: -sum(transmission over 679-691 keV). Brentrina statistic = -6.2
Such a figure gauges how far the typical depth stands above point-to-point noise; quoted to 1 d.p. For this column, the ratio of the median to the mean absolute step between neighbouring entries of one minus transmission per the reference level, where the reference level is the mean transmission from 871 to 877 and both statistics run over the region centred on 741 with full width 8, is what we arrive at -2.5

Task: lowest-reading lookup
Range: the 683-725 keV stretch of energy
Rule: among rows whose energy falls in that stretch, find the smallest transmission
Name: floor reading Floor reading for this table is 0.995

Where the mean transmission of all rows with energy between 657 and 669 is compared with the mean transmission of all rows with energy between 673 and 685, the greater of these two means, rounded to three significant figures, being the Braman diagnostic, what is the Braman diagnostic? 1.06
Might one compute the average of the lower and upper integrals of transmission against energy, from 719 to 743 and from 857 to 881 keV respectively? 24.2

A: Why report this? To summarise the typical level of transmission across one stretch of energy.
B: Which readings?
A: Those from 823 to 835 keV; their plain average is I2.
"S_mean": 1.04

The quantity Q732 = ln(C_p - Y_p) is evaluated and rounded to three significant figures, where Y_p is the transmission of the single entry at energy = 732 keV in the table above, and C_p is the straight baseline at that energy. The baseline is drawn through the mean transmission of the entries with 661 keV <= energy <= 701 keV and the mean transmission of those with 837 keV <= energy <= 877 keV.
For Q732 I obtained -3.24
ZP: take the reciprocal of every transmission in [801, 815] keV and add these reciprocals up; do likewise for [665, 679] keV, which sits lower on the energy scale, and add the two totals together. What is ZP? 13.1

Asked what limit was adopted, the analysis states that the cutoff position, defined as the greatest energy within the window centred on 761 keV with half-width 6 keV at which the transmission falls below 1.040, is 766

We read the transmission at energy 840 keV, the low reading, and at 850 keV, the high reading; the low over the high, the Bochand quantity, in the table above 0.91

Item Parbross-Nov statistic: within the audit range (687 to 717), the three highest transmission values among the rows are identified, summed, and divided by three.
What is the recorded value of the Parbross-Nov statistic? 1.09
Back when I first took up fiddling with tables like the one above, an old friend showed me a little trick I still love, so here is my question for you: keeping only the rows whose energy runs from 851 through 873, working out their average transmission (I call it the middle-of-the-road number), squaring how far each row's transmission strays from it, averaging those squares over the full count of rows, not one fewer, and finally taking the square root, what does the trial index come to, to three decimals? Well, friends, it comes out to 0.028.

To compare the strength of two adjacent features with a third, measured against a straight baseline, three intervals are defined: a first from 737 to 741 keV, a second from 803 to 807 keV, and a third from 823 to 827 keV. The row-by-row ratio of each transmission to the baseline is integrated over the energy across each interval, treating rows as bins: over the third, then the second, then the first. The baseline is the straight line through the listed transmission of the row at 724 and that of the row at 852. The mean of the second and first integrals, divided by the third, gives 1.00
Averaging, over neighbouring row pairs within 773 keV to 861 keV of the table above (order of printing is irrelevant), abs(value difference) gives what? 0.033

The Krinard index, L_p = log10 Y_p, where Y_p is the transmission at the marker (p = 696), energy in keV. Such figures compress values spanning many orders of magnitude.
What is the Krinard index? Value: 0.029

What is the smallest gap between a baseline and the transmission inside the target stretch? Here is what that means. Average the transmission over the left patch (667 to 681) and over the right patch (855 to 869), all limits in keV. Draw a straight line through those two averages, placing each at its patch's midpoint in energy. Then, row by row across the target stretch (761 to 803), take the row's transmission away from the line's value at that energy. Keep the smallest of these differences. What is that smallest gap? -0.116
